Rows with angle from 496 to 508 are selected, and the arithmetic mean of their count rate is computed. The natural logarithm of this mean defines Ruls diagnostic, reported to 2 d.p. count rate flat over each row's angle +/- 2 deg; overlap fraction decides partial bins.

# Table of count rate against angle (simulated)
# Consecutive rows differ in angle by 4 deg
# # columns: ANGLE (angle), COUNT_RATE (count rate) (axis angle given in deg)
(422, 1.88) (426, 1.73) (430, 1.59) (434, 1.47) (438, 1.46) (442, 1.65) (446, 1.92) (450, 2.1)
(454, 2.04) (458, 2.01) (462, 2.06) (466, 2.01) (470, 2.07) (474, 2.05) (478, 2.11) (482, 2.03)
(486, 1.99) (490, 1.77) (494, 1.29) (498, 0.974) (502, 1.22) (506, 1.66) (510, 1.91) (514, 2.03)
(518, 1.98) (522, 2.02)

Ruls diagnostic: 0.25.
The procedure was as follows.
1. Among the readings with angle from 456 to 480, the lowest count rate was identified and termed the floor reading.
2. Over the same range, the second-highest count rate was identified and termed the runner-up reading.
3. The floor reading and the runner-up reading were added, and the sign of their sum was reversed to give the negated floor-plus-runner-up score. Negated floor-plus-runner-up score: -4.1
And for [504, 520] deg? -3.6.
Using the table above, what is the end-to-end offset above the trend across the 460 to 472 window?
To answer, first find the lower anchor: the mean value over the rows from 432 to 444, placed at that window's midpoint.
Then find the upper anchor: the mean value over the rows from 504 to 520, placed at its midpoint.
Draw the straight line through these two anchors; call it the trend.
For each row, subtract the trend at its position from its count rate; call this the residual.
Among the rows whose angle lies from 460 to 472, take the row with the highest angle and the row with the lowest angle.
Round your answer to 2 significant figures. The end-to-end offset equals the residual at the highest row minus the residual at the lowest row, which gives -0.030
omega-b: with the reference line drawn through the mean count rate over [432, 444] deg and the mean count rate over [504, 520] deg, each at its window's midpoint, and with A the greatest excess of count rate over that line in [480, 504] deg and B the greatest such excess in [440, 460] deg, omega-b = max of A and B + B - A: 0.74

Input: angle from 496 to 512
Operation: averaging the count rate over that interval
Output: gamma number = 1.44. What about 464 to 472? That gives 2.04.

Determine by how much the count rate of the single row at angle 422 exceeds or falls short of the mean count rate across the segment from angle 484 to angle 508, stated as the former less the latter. 0.4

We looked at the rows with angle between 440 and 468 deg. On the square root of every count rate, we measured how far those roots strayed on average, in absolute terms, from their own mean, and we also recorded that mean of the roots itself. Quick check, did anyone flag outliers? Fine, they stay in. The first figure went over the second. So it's 0.028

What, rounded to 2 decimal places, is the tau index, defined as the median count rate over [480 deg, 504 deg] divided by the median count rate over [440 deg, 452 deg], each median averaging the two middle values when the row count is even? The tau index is 0.80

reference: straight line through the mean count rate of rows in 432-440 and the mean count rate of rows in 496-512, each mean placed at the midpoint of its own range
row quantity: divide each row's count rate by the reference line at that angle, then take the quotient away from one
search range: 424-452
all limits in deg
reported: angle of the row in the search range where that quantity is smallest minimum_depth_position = 450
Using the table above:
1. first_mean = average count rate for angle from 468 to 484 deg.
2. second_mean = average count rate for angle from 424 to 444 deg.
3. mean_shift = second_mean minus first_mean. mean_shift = -0.5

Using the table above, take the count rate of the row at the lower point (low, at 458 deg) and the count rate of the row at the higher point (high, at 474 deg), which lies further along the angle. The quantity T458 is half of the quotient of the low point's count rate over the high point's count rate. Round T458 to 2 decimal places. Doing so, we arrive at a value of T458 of 0.49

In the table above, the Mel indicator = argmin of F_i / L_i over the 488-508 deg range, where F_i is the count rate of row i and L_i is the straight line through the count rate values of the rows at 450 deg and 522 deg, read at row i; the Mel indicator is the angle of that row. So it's 498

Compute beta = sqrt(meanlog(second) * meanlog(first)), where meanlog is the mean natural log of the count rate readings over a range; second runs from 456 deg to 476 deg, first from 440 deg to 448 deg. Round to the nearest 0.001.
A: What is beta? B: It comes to 0.641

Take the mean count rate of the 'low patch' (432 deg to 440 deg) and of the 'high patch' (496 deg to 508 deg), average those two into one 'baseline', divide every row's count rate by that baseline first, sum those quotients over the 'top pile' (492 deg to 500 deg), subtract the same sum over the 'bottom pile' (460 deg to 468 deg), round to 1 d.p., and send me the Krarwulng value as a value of -1.3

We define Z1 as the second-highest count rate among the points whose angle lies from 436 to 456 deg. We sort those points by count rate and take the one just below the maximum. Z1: 2.04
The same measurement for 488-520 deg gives 1.98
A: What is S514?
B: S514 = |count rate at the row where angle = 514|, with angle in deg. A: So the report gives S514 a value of 2.0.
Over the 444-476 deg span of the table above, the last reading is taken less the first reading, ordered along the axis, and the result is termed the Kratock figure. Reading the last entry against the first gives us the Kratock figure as 0.13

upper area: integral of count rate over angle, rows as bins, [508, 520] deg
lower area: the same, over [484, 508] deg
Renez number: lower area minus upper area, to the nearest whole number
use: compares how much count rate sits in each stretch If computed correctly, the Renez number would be 12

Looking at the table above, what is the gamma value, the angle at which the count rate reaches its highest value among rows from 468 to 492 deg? 478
